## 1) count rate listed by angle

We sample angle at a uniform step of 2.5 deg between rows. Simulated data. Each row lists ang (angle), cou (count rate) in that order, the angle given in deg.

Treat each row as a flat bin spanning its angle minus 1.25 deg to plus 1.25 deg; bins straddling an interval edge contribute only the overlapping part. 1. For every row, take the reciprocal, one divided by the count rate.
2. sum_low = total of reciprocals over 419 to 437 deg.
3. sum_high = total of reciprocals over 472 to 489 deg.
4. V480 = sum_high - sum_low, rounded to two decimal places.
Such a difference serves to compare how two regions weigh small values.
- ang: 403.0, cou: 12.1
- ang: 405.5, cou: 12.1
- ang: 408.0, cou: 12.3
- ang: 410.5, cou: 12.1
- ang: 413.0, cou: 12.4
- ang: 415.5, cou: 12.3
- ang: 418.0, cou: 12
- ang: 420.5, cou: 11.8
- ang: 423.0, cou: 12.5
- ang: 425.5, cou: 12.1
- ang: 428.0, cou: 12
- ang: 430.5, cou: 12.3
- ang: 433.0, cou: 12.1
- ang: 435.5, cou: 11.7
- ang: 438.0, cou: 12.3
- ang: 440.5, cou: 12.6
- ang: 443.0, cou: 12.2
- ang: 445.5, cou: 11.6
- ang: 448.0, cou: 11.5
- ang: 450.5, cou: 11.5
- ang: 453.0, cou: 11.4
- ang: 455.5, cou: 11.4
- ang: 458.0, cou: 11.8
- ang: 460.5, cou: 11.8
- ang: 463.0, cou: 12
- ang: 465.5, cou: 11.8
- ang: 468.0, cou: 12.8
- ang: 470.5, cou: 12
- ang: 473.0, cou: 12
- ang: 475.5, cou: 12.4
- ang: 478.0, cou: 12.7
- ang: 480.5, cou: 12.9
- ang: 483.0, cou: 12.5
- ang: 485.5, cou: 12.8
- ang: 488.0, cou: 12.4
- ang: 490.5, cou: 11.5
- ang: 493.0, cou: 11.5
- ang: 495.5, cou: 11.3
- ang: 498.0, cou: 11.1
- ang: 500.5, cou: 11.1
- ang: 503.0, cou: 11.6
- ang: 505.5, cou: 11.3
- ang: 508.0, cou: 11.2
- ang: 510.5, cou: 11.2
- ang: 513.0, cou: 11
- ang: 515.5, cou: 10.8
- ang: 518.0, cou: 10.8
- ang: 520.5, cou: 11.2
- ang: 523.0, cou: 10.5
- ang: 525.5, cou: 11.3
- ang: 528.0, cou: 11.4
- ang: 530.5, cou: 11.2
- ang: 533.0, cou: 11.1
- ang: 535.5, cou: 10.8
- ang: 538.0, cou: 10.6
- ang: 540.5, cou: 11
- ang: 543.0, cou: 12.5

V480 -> -0.02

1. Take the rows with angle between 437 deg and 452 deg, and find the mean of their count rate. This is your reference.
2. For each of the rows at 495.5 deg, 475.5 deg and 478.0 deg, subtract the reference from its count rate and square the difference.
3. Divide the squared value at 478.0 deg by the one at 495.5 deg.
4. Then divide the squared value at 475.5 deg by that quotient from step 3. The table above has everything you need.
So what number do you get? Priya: 0.15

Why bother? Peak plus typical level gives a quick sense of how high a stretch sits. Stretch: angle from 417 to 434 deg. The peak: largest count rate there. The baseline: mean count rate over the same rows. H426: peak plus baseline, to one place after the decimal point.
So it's 24.6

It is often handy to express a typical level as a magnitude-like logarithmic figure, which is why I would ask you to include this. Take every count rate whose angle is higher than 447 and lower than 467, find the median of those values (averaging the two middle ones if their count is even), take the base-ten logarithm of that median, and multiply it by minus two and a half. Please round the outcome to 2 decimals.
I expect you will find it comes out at -2.67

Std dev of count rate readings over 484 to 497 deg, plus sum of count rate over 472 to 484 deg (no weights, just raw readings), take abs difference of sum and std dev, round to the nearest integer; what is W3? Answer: 62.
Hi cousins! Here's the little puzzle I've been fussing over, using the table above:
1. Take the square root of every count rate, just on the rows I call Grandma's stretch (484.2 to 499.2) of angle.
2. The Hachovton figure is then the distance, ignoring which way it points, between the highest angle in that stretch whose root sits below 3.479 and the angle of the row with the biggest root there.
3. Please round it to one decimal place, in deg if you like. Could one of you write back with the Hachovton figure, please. 12.5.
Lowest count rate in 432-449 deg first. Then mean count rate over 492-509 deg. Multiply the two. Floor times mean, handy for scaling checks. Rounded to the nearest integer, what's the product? 130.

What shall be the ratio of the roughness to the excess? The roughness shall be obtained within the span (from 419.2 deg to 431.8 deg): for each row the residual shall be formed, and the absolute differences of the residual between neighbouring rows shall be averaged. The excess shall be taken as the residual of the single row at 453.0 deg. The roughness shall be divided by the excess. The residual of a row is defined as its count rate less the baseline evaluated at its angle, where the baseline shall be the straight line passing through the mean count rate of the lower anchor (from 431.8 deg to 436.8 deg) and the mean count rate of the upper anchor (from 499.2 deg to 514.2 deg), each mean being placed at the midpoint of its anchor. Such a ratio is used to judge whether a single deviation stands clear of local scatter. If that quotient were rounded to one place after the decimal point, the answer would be -1.1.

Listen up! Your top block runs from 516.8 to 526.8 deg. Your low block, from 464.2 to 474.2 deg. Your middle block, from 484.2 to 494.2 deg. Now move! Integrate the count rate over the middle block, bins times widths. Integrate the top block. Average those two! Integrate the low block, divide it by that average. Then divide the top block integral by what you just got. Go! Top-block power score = 104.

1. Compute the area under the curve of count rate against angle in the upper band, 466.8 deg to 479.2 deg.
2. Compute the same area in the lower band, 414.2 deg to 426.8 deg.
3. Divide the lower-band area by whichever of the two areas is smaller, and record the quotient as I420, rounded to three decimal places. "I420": 1.000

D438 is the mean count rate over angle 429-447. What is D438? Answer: 12.1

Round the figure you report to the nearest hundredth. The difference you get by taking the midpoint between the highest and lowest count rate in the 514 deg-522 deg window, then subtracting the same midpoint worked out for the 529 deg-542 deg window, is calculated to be 0.10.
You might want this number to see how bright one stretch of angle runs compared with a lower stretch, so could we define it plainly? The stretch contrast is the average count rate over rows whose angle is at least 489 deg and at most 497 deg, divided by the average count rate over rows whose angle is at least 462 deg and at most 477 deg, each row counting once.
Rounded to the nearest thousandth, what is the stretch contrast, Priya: 0.940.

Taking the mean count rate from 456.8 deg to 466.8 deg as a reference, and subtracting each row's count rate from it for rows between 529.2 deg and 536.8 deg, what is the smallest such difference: 0.7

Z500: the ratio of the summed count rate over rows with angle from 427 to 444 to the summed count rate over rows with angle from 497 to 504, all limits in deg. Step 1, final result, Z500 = 2.5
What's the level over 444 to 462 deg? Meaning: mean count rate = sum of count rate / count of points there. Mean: 11.6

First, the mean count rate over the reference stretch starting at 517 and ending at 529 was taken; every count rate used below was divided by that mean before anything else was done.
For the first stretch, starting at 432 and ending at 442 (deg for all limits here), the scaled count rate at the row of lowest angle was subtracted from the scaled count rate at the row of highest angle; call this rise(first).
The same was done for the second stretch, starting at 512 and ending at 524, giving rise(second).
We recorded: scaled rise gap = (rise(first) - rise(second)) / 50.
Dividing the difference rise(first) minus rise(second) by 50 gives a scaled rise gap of 0.0018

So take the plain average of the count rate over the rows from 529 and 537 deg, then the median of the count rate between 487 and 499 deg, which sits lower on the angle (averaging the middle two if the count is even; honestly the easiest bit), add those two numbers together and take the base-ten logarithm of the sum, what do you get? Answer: 1.35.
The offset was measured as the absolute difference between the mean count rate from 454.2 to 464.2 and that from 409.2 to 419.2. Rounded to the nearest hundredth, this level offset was 0.45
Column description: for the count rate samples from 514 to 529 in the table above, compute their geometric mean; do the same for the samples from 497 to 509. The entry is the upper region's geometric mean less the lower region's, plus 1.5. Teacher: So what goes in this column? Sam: 1.24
